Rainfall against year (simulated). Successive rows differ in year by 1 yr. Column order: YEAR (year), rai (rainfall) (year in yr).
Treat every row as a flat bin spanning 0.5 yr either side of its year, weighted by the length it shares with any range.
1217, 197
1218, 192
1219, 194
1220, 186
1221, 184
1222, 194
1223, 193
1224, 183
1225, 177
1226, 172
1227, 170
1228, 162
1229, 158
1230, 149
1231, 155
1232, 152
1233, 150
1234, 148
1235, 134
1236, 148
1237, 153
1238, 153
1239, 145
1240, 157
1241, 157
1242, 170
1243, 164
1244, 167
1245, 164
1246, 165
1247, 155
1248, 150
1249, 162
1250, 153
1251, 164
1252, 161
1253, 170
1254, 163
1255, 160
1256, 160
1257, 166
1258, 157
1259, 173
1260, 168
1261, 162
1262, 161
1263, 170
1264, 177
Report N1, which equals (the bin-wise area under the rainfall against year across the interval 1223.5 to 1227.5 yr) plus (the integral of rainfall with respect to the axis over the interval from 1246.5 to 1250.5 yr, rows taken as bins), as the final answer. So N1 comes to 1322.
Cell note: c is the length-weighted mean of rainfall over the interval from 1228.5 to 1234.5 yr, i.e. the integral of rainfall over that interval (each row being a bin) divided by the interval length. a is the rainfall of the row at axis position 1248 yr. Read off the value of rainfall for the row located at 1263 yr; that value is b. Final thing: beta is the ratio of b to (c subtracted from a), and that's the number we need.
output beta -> -85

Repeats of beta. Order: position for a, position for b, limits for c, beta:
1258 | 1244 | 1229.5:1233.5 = 30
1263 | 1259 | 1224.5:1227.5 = -58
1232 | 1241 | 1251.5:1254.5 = -12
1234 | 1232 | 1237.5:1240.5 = -41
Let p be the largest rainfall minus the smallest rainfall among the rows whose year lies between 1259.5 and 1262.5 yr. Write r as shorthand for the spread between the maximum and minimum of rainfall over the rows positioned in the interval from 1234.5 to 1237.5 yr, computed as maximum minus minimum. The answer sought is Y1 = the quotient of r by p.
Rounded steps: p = 7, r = 19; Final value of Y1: 2.7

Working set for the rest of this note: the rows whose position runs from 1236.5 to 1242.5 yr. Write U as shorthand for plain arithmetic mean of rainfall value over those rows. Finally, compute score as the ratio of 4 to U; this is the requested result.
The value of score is 0.0257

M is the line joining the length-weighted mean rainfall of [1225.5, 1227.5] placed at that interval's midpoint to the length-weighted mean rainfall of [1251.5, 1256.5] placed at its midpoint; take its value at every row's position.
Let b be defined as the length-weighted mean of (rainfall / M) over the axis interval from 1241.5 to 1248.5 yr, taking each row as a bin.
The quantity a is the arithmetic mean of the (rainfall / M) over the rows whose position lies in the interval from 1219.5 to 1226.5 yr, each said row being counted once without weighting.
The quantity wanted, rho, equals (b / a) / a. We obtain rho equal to 0.86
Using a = 1.07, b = 0.98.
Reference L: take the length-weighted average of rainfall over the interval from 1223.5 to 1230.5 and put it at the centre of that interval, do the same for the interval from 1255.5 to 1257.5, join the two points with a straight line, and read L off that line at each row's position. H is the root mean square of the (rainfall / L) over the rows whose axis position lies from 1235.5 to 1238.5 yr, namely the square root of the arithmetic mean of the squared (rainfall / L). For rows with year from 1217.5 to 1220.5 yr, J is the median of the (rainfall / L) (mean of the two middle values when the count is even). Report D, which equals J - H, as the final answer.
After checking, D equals 0.23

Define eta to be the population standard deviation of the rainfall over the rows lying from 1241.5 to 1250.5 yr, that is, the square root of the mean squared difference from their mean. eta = 6.4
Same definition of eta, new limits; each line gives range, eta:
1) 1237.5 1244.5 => 8.0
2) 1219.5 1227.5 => 8.3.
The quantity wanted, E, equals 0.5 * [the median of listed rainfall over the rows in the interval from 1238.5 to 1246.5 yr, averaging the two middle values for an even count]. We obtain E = 82.0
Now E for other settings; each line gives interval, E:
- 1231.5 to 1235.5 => 74.5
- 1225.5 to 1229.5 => 83.0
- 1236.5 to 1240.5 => 76.5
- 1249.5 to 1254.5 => 81.5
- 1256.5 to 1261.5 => 83.0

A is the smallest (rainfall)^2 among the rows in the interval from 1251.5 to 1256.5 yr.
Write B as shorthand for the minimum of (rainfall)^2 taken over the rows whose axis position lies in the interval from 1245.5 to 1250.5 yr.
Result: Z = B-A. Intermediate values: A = 25600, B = 22500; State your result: -3100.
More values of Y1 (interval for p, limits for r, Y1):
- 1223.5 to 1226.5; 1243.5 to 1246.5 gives 0.3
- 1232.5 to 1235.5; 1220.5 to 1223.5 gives 0.6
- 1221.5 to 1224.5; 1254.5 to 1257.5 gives 0.5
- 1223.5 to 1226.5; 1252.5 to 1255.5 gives 0.9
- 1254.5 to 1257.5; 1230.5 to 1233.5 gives 0.8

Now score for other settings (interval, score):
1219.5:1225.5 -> 0.0215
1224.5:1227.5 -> 0.0231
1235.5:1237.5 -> 0.0266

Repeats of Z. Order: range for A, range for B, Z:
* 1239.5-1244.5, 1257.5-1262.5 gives 0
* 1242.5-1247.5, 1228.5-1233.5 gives -1824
